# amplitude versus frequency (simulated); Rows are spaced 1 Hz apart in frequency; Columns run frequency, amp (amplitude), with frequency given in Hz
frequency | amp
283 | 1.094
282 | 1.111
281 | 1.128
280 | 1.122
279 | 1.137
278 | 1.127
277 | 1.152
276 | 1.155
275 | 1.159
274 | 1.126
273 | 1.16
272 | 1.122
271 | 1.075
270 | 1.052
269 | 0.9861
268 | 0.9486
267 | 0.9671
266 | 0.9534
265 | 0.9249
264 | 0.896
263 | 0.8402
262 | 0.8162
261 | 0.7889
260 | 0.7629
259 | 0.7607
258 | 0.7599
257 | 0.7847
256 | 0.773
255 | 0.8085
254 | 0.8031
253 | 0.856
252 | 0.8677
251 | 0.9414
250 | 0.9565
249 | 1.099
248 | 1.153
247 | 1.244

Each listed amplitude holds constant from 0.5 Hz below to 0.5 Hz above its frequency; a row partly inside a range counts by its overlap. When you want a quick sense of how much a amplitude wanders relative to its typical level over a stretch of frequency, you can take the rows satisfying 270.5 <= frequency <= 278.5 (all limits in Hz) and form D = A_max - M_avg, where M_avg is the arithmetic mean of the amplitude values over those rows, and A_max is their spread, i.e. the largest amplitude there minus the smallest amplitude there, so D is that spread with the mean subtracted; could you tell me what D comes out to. -1.0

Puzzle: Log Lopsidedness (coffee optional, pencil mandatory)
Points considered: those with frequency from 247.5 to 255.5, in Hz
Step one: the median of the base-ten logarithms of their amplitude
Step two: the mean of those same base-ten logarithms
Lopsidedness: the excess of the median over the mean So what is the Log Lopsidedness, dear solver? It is -0.0115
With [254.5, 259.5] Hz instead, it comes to -0.0023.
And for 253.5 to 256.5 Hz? 0.0046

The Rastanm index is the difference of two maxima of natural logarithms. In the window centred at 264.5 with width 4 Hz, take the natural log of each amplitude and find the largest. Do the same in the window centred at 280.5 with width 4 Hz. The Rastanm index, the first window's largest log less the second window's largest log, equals -0.18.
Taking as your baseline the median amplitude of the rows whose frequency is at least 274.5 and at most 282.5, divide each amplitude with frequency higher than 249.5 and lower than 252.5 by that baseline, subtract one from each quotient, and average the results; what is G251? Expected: -0.19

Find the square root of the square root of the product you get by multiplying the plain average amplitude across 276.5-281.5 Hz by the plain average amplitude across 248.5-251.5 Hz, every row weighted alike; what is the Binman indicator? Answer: 1.03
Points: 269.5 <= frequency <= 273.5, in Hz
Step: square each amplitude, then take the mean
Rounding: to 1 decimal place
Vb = 1.2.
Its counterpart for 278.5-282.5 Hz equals 1.3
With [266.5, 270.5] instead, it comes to 1.0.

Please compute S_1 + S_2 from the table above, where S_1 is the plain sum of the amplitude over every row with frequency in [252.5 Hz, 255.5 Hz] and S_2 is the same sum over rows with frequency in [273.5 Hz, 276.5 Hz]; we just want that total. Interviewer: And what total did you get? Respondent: 5.91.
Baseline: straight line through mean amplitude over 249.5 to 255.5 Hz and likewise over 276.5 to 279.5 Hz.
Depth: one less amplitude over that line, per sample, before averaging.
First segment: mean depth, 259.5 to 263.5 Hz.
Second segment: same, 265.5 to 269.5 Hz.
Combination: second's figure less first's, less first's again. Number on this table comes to -0.28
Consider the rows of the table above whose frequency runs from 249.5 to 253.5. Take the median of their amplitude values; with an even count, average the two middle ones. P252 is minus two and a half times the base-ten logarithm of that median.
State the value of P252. 0.11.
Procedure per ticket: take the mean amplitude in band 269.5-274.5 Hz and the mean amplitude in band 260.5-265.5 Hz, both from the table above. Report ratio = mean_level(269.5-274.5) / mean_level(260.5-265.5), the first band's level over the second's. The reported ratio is 1.30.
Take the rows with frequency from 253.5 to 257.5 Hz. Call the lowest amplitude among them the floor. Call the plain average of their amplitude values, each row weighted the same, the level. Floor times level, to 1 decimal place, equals 0.6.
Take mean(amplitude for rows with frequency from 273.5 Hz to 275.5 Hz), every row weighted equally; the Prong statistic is 1.14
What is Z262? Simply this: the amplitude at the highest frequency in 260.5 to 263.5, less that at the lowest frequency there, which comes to 0.051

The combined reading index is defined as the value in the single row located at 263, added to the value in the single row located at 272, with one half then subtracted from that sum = 1.46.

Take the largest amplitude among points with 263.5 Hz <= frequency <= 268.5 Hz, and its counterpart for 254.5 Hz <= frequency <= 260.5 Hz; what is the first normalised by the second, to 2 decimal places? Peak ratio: 1.20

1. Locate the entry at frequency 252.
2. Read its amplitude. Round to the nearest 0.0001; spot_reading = 0.8677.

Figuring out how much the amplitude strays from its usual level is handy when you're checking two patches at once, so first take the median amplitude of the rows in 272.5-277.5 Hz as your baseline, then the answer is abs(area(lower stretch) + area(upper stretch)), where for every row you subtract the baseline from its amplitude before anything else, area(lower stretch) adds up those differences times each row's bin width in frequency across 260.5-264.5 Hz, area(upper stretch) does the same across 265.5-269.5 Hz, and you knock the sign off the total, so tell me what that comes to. 2.0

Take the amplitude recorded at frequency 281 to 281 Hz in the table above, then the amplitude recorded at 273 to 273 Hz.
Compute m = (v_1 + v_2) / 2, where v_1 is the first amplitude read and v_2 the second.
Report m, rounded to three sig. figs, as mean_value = 1.14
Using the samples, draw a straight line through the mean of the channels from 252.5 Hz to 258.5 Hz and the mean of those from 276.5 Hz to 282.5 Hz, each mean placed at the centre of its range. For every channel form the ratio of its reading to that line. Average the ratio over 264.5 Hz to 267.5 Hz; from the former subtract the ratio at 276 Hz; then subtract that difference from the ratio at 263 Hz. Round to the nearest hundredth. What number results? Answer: 0.99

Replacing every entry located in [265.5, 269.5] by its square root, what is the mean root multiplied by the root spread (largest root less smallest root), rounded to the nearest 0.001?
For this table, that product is 0.019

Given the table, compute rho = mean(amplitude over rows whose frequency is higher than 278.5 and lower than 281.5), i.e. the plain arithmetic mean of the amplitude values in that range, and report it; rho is 1.13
